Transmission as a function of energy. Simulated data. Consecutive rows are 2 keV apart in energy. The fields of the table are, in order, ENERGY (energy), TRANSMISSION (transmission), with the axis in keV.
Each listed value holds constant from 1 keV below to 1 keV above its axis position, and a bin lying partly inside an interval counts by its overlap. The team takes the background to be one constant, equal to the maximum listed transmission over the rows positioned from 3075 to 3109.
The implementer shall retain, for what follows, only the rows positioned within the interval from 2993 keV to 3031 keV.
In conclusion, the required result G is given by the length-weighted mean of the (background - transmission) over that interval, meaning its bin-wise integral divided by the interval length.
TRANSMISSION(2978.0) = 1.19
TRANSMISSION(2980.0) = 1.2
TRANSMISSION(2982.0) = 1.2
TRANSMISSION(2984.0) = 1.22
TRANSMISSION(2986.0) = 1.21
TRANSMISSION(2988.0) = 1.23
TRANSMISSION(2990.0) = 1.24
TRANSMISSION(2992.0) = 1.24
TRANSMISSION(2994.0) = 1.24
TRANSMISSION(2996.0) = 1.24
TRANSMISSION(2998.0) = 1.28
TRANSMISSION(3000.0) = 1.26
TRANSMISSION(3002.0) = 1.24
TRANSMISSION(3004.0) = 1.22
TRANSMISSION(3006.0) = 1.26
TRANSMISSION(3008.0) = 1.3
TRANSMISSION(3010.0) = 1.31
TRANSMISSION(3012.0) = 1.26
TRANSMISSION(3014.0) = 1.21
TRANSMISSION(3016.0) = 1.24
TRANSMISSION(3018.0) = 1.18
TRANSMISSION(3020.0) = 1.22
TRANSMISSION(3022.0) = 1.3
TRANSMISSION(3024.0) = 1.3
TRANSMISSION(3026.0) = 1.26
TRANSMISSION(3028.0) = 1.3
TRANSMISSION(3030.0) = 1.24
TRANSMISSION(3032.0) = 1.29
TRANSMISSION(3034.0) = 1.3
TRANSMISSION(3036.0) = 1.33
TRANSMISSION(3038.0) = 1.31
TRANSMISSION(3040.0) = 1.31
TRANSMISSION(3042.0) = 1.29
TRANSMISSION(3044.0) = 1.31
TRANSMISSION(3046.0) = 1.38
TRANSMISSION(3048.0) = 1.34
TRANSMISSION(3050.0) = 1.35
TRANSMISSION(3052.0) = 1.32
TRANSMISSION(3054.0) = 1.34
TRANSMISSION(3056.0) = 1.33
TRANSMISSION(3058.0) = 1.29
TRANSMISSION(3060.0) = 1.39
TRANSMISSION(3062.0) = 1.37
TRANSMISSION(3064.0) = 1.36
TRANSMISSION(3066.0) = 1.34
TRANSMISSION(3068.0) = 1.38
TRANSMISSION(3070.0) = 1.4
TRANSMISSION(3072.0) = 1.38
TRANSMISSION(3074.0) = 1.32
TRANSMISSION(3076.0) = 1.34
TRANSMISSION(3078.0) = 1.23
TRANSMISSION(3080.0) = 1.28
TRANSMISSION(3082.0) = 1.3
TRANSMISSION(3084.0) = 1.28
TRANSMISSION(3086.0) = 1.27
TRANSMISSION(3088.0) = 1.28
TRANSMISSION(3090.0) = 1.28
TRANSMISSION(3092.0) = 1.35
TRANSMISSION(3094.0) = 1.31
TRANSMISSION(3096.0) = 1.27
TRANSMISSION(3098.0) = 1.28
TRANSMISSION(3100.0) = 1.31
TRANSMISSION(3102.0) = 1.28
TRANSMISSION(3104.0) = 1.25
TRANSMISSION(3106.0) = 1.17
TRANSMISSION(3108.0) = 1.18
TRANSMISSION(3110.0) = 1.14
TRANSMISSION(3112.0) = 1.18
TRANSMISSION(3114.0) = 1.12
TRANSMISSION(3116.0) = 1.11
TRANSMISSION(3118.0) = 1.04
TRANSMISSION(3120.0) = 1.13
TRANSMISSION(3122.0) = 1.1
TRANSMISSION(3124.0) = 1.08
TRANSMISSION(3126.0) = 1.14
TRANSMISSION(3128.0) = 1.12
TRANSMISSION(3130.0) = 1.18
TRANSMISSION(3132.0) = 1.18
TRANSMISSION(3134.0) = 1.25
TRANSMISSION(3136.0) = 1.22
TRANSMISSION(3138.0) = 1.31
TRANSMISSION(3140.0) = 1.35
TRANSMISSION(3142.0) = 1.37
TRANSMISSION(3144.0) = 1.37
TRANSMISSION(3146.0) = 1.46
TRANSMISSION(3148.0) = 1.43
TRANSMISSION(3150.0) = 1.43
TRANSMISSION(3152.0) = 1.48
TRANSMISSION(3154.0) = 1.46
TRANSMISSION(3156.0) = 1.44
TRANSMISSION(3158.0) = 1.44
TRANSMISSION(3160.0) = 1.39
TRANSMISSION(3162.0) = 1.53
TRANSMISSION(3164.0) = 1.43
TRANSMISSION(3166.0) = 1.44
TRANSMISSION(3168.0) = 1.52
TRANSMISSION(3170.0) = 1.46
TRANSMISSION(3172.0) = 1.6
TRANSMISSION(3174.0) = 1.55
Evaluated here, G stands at 0.09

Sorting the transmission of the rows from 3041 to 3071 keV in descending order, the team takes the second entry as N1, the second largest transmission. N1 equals 1.39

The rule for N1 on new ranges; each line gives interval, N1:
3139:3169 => 1.52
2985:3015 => 1.3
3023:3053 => 1.35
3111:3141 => 1.31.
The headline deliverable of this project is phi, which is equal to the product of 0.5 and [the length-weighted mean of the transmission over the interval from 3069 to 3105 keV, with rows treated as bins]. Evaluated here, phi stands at 0.65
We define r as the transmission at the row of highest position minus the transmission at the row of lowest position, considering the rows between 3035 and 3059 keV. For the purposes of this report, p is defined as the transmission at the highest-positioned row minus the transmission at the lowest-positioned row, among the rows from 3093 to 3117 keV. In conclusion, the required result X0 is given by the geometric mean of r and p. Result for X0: 0.089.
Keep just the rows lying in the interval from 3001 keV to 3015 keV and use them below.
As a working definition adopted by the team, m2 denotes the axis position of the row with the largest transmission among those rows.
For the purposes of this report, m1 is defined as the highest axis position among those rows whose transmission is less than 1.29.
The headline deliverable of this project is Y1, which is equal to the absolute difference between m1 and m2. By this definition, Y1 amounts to 4 keV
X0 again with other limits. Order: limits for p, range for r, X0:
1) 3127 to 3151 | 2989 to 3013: 0.079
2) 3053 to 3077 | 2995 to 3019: 0.000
